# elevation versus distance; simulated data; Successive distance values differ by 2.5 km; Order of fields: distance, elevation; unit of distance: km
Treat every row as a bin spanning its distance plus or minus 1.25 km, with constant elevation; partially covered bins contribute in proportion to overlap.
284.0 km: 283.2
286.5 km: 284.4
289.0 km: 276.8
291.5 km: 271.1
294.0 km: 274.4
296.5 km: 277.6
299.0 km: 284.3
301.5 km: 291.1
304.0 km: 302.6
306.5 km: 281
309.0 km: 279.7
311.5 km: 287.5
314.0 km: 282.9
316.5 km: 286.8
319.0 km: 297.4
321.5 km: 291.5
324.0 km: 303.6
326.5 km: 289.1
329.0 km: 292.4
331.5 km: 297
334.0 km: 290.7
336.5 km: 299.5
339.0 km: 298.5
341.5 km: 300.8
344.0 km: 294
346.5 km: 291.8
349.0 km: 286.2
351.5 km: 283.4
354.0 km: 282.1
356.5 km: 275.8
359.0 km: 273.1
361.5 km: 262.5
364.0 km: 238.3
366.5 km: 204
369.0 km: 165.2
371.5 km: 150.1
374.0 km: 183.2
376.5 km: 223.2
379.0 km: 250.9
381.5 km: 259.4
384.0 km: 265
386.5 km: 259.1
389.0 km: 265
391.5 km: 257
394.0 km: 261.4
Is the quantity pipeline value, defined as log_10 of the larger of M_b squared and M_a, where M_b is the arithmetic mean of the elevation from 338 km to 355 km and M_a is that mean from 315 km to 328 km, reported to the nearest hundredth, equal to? 4.93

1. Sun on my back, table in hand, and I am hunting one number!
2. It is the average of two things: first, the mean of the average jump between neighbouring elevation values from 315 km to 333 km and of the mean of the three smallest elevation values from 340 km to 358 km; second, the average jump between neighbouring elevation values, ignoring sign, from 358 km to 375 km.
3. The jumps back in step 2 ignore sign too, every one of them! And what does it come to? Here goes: 85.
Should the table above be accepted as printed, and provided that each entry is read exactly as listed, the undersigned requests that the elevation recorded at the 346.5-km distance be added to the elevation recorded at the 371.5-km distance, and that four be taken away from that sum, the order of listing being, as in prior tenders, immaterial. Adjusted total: 438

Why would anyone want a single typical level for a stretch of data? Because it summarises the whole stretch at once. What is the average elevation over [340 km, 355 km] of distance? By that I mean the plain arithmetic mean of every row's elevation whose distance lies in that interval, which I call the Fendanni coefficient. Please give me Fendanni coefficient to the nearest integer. 290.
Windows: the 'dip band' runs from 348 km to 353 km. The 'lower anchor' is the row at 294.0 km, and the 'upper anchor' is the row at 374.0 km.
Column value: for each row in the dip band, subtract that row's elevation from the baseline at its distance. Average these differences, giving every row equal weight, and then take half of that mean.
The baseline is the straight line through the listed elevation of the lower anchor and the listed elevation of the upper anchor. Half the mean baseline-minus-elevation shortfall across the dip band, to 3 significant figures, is -37.3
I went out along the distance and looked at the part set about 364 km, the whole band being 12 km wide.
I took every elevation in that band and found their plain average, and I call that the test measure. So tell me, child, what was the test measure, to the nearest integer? 229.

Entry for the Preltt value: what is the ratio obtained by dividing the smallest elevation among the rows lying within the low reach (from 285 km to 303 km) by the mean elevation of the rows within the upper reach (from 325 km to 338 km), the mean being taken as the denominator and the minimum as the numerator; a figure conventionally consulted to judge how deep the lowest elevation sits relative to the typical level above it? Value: 0.92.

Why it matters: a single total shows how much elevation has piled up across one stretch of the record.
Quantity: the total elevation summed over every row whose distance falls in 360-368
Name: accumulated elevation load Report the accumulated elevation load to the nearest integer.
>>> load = 705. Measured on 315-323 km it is 876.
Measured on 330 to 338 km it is 887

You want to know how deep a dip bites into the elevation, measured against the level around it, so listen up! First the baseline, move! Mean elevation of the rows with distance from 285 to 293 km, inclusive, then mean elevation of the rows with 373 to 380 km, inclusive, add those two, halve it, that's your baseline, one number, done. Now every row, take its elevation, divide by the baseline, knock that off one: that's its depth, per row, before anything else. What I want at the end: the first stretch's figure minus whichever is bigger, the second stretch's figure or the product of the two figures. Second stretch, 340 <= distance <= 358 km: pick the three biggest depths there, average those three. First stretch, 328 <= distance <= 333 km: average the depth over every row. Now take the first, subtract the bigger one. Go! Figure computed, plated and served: -0.21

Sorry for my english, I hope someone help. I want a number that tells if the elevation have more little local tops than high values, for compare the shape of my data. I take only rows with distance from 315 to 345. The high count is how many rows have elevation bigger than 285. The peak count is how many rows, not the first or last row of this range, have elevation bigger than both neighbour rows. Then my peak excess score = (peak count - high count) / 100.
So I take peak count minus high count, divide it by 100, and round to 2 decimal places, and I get -0.07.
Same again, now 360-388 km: 0.01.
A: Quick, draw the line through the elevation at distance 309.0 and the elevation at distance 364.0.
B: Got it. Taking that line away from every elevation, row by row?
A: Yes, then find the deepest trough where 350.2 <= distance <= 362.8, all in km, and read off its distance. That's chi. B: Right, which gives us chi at 361.5 km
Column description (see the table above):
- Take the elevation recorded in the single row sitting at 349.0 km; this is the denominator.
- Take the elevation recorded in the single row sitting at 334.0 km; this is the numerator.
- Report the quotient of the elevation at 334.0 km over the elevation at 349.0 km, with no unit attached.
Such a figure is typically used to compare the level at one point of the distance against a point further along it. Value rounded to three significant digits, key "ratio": 1.02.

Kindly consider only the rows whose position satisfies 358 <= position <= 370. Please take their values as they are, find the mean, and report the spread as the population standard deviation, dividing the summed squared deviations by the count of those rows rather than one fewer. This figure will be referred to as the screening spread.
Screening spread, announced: 40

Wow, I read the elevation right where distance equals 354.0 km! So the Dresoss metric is 282.1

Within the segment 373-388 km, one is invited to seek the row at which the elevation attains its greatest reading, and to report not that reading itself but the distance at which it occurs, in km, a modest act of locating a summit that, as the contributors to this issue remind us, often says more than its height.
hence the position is 384.0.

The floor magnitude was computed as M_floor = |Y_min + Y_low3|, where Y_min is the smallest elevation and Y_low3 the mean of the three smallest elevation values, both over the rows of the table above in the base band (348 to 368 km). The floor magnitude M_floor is 439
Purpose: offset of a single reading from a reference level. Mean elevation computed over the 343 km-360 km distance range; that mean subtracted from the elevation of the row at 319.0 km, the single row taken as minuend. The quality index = 14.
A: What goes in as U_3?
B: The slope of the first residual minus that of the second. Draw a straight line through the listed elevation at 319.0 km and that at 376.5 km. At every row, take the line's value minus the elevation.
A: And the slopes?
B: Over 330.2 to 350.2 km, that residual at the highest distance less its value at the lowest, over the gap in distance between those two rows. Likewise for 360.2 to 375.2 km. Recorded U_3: -6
